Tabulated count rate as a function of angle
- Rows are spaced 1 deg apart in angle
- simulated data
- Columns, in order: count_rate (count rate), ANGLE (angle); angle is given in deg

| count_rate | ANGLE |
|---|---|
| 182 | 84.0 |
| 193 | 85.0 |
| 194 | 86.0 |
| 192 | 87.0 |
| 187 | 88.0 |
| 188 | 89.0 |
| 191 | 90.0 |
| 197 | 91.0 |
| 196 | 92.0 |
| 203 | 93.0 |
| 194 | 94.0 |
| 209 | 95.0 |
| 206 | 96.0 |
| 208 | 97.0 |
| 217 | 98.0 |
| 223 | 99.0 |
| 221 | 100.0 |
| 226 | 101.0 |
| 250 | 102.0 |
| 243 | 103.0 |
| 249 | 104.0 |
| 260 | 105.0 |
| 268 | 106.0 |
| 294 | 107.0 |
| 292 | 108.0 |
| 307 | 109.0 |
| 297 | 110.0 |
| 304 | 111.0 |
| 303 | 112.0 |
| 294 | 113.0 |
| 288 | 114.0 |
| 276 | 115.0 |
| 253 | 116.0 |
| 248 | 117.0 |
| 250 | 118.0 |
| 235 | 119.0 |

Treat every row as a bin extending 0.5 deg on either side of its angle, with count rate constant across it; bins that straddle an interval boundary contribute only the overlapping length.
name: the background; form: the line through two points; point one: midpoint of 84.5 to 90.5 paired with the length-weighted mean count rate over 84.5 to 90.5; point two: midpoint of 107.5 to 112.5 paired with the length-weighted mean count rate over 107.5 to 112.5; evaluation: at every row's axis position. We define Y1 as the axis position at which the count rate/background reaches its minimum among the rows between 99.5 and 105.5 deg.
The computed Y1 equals 100.0 deg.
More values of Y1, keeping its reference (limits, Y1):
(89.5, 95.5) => 94.0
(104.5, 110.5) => 105.0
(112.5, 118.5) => 118.0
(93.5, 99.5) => 94.0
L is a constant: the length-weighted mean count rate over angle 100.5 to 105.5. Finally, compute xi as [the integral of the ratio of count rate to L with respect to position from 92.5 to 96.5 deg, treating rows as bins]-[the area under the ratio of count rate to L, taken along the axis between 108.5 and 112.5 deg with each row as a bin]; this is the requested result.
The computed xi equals -1.6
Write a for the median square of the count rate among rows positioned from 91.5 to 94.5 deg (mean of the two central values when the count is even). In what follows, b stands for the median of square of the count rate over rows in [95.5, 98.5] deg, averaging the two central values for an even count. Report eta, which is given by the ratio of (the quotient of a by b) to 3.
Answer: 0.3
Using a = 38416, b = 43264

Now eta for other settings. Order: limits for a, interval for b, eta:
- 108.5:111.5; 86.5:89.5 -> 0.9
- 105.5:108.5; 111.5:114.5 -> 0.3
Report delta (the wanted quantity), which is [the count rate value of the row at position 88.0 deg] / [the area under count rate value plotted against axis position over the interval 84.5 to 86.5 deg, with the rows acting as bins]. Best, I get 0.48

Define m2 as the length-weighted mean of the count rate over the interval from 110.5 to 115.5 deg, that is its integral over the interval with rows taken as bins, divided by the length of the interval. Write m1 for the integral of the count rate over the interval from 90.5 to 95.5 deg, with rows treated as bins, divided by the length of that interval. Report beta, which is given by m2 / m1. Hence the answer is 1.5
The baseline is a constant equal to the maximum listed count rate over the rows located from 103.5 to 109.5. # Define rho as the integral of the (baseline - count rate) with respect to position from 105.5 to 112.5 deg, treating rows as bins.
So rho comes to 84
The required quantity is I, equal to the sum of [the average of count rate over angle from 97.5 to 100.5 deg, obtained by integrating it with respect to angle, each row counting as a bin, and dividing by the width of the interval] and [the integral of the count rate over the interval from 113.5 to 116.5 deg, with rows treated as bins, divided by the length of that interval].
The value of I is 493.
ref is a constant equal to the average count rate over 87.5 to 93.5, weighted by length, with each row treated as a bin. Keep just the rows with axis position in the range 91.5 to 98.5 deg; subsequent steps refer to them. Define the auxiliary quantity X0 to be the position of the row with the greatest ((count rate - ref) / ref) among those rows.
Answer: 98.0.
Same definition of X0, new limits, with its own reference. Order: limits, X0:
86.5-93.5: 93.0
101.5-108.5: 107.0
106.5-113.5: 109.0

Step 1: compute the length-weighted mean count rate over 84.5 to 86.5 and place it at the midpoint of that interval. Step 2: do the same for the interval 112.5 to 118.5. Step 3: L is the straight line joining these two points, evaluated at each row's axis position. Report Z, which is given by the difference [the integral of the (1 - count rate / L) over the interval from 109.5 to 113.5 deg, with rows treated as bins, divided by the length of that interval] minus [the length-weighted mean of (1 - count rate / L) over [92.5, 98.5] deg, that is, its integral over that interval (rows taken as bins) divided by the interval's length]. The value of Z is -0.22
